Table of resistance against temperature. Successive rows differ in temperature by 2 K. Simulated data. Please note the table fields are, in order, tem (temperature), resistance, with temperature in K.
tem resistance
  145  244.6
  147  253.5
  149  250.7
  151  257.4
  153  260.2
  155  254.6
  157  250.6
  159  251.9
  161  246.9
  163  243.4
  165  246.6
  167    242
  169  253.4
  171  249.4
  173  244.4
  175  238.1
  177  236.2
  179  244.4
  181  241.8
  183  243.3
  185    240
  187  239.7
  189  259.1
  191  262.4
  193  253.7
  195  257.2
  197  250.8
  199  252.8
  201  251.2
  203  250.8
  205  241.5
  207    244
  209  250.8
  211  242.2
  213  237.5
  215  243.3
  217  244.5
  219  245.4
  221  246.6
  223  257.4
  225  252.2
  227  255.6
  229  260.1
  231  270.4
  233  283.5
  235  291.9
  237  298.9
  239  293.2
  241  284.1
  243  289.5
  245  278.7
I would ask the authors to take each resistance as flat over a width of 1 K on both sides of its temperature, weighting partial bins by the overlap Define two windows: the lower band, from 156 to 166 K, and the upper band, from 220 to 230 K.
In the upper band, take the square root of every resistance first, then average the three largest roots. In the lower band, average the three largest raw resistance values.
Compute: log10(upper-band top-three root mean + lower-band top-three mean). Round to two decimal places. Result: 2.42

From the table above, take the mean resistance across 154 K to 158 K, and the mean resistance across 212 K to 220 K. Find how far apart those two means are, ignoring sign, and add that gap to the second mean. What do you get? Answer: 253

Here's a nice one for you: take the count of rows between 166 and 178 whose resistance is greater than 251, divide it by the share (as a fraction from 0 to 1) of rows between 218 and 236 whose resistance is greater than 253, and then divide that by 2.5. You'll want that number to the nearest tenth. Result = 0.6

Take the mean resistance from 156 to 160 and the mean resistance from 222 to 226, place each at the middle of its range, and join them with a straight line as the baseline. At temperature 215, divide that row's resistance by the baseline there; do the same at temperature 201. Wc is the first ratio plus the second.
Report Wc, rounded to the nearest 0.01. 1.95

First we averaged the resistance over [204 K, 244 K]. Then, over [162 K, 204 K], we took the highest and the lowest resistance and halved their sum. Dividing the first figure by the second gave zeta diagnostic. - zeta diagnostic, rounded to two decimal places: 1.05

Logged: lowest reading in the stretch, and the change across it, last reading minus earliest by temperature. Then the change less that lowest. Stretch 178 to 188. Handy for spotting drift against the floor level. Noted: -244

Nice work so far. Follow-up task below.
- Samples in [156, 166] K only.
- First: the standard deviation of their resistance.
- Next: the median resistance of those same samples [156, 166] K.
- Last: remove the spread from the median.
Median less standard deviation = 244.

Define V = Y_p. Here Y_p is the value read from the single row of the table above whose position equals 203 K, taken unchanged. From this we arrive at 250.8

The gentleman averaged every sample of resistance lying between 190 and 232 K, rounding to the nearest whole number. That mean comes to 251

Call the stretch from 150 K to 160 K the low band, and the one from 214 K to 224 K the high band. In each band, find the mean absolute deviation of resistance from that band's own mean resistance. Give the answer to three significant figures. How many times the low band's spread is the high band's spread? 1.29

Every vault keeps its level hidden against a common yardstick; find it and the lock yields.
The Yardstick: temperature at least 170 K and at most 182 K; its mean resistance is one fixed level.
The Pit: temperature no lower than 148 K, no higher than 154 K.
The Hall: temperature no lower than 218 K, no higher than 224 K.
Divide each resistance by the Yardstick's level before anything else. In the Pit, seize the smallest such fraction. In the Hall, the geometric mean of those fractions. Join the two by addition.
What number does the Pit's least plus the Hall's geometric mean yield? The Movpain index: 2.06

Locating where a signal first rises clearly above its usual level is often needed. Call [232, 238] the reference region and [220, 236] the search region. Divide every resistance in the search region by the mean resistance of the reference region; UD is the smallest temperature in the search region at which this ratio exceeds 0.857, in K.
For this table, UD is 223 K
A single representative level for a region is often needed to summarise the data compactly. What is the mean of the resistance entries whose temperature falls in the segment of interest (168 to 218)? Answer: 247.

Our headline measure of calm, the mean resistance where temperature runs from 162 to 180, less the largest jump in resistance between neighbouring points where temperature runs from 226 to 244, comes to 231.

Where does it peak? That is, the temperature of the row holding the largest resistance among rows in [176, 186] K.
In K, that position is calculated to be 179 K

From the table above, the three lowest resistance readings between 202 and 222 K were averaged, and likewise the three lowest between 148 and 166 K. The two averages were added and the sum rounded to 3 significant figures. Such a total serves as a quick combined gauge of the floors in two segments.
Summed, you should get 486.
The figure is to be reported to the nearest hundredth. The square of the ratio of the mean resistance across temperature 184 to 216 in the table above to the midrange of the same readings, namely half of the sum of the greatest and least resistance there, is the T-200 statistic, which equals 0.99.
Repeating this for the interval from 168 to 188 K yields 0.99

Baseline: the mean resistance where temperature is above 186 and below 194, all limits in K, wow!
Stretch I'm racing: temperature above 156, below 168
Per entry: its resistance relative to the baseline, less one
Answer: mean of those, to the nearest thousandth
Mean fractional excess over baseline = -0.027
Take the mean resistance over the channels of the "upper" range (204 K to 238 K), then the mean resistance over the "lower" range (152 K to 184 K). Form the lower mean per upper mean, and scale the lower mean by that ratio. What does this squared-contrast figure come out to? 237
